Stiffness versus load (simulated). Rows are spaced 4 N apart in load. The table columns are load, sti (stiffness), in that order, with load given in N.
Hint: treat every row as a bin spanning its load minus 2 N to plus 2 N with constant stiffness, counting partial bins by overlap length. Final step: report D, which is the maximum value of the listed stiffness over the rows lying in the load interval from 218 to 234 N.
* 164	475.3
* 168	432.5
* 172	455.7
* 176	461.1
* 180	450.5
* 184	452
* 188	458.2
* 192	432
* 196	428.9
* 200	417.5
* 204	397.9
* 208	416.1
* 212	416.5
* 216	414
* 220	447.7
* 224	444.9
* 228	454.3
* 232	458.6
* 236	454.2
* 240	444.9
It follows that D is 458.6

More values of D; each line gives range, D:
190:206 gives 432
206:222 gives 447.7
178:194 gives 458.2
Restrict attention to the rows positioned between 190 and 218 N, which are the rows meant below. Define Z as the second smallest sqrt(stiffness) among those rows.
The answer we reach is 20.3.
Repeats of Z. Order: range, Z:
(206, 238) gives 20.4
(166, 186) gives 21.2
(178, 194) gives 21.2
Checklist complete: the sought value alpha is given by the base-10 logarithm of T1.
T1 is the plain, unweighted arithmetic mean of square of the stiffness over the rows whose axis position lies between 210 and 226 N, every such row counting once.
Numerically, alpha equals 5.269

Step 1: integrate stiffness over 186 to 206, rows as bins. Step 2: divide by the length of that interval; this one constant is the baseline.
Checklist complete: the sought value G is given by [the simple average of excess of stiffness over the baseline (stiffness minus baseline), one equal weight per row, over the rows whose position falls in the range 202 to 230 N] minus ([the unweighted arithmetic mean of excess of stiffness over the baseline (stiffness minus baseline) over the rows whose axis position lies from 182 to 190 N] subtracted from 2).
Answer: 27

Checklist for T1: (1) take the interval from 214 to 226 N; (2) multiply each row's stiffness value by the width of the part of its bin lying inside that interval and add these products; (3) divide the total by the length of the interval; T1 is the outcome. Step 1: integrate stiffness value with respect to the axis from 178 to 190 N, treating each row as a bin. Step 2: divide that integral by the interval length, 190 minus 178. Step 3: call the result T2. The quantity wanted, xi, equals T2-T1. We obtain 18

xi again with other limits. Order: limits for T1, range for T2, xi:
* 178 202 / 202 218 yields -29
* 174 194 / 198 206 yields -43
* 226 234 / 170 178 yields 2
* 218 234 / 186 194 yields -6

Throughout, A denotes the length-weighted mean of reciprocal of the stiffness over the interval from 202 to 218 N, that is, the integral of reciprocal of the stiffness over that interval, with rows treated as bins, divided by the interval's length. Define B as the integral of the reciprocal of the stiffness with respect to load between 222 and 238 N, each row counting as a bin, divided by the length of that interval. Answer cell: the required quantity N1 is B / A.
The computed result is 0.91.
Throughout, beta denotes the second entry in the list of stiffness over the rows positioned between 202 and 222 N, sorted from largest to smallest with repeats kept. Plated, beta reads 416.5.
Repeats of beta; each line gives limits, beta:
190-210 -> 428.9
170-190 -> 458.2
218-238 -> 454.3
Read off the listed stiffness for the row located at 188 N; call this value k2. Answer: 458.2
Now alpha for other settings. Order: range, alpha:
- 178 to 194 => 5.303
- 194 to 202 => 5.253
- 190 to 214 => 5.243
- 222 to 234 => 5.311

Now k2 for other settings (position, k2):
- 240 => 444.9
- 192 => 432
